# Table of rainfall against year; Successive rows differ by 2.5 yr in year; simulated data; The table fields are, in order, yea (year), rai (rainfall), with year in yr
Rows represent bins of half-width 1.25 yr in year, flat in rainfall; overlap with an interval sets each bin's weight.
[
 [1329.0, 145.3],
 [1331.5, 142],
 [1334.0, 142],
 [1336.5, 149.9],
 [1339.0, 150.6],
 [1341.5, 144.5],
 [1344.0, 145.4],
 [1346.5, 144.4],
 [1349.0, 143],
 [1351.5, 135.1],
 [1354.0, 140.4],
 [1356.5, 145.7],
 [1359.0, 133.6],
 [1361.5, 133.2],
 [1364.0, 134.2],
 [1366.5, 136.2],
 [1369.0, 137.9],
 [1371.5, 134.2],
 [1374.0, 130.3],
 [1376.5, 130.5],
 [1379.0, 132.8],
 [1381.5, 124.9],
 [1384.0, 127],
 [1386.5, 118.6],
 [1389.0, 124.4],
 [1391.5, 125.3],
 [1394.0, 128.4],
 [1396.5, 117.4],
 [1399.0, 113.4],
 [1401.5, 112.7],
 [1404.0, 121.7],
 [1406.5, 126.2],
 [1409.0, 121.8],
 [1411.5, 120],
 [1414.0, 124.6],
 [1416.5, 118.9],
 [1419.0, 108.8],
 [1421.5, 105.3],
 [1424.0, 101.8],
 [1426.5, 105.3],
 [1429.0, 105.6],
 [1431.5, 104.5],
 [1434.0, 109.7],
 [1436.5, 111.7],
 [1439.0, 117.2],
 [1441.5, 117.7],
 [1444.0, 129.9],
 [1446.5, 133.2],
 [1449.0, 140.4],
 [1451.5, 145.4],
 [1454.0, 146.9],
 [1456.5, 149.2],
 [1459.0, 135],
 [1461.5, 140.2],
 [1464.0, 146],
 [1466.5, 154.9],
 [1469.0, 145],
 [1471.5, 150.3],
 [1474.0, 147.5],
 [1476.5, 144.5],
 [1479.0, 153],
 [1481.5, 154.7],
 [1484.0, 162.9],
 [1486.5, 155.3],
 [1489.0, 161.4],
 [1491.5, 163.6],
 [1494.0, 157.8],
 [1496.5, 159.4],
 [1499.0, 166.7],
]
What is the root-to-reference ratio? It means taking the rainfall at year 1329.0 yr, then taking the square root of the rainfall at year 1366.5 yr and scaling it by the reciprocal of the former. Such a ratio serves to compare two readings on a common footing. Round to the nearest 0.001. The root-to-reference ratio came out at 0.080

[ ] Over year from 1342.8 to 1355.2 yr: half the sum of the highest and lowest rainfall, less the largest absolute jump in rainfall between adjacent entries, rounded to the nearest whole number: 132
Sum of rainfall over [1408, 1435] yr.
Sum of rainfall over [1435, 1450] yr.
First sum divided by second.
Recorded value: 1.6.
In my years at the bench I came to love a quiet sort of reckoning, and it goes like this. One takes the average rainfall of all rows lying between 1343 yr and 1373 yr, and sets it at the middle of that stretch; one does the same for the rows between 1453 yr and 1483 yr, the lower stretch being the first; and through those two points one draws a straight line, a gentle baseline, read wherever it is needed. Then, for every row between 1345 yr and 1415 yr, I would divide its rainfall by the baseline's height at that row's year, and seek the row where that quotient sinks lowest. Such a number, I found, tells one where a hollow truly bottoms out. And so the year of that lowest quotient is 1401.5 yr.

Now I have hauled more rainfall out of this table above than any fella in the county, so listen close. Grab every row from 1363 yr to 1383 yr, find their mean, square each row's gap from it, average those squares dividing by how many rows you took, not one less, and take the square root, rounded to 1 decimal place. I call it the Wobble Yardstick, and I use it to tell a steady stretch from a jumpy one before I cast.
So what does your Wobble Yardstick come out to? 3.8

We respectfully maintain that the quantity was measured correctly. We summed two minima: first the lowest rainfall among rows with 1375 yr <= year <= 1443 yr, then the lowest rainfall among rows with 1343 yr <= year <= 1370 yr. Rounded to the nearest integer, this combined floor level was 235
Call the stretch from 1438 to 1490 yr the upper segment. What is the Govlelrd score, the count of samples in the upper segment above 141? 14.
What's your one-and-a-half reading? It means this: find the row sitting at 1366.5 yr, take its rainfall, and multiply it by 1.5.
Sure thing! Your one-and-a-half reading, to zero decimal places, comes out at 204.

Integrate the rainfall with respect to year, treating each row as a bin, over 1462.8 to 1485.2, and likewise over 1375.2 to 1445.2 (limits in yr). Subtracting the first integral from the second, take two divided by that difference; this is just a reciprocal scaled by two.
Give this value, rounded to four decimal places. 0.0004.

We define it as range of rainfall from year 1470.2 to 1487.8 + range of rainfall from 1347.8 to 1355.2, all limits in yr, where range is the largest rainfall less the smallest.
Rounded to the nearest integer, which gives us 26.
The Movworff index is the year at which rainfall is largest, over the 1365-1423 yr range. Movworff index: 1369.0 yr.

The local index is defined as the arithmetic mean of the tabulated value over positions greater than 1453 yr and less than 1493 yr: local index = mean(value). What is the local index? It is 151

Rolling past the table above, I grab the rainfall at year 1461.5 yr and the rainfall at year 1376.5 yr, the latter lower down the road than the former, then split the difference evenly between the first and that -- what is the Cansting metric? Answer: 135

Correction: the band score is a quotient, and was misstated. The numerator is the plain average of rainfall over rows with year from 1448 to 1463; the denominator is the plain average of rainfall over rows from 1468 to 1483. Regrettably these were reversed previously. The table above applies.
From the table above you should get 0.96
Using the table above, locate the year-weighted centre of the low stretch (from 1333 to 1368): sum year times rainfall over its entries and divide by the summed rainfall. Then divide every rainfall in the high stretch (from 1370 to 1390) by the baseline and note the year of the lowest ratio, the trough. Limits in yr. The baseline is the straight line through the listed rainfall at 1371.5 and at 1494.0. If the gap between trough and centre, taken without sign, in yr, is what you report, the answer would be 36.6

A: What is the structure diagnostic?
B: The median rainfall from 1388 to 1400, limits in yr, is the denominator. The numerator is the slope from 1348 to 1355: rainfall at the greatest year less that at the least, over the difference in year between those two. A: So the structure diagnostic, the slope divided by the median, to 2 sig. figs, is -0.0042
